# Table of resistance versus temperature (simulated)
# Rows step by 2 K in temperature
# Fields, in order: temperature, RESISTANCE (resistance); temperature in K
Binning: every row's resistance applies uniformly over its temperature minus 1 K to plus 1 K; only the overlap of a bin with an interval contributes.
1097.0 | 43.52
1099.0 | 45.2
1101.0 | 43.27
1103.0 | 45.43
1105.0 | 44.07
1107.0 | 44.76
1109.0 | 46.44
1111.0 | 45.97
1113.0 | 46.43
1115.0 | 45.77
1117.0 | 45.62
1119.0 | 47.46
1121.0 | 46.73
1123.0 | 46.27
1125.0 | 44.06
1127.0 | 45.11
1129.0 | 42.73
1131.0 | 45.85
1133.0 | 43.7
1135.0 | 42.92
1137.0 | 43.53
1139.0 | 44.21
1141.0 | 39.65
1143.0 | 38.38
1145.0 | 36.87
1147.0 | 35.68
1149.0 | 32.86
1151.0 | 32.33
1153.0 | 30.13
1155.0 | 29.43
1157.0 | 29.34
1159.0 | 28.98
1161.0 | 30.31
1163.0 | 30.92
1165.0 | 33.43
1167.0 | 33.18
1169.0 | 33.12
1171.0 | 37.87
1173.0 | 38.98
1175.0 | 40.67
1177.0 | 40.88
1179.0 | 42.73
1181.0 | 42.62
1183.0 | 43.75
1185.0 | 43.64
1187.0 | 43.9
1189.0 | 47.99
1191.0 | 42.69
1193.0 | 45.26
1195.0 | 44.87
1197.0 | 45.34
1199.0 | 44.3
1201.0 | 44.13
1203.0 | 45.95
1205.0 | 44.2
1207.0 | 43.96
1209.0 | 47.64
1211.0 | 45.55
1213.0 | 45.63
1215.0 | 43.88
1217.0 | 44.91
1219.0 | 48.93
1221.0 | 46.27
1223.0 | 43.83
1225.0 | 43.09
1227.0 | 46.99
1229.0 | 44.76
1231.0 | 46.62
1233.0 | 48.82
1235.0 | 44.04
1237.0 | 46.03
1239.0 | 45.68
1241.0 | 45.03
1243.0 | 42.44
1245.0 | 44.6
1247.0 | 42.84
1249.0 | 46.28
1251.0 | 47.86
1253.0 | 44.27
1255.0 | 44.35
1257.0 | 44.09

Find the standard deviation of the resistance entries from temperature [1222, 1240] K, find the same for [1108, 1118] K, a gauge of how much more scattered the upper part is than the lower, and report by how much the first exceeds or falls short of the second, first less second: 1.4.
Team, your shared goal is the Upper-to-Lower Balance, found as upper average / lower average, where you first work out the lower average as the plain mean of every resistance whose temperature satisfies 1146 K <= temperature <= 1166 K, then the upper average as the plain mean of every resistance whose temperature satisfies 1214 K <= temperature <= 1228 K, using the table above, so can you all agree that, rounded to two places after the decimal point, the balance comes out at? 1.45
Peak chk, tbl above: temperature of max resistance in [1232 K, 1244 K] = 1233.0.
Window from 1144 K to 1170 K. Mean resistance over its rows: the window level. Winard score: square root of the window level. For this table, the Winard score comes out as 5.66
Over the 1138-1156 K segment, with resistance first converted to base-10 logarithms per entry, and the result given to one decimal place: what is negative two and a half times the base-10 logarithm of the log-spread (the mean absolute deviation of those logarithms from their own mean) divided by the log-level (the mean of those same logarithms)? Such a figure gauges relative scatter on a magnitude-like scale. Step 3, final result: 3.8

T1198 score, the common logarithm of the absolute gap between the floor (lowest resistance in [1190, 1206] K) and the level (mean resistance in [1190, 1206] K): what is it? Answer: 0.28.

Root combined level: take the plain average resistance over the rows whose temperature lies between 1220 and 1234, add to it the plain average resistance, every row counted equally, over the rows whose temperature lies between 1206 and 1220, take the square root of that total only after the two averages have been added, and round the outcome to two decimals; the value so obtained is 9.57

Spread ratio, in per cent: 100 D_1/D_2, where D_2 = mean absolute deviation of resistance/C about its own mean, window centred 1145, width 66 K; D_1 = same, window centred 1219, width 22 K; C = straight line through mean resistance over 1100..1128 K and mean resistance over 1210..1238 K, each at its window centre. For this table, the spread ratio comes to 25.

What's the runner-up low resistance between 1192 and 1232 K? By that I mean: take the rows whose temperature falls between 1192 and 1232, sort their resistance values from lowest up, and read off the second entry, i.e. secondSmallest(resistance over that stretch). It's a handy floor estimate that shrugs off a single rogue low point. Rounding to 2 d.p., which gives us 43.83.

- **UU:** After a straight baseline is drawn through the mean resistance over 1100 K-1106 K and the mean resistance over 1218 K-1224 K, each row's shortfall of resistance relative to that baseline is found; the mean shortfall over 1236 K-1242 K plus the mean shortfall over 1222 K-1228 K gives 3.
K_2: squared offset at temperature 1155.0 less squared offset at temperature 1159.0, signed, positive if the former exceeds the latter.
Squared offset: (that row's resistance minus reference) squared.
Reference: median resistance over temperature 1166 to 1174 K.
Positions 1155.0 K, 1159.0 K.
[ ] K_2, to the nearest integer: -6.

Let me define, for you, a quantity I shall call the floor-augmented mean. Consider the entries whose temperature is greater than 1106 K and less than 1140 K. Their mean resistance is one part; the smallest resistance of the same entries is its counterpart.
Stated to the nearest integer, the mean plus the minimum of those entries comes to 88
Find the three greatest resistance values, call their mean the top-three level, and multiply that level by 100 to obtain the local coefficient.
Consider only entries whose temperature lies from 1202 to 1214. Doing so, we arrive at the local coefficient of 4641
